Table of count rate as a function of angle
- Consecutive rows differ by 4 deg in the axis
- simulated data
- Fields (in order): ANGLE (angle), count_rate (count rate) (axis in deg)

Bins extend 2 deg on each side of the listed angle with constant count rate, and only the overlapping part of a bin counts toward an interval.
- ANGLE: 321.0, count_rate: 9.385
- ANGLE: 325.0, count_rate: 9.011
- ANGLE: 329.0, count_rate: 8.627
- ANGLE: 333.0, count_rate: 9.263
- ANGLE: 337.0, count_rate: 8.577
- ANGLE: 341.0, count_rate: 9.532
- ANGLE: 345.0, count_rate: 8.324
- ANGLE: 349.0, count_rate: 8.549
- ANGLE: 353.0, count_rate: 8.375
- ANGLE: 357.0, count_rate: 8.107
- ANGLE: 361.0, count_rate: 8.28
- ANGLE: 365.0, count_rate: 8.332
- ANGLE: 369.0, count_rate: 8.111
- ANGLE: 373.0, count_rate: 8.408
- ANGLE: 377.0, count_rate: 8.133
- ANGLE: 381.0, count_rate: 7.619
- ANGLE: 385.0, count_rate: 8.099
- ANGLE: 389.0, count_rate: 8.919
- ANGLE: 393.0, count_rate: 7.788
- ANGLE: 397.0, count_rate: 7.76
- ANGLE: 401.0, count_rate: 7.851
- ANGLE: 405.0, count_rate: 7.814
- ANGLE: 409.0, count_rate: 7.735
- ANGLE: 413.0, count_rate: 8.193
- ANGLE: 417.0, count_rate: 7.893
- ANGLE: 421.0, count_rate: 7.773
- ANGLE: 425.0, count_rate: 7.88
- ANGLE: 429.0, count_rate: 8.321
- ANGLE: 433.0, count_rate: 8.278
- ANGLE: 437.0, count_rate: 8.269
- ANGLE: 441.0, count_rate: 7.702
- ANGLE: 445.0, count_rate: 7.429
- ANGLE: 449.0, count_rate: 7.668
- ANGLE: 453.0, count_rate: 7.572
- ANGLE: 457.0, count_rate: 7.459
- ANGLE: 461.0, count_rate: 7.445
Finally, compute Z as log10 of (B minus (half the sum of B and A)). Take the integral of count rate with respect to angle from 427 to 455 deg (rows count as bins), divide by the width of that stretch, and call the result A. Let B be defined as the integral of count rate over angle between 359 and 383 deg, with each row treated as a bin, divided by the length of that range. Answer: -0.9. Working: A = 7.9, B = 8.15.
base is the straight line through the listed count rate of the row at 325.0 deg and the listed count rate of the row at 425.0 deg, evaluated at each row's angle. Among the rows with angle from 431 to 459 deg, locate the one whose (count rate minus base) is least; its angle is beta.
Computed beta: 445.0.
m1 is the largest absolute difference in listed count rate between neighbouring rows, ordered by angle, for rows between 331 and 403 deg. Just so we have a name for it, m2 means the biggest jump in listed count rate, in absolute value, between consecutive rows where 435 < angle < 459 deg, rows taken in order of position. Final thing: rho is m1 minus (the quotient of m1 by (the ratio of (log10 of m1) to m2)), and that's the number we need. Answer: -7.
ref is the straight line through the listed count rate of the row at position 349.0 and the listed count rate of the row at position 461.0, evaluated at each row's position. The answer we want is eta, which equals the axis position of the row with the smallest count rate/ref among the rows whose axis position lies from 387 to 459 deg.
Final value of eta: 393.0 deg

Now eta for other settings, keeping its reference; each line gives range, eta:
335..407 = 381.0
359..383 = 381.0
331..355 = 345.0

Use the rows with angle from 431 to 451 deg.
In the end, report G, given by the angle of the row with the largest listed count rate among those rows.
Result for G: 433.0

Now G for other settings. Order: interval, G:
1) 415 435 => 429.0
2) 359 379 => 373.0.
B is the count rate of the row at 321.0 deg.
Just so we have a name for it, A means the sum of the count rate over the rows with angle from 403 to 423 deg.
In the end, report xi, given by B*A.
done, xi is 370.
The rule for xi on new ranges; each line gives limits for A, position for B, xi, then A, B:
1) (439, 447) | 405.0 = 118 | 15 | 7.814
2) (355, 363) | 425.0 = 129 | 16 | 7.88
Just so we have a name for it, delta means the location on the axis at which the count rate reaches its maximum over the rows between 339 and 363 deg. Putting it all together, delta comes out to 341.0 deg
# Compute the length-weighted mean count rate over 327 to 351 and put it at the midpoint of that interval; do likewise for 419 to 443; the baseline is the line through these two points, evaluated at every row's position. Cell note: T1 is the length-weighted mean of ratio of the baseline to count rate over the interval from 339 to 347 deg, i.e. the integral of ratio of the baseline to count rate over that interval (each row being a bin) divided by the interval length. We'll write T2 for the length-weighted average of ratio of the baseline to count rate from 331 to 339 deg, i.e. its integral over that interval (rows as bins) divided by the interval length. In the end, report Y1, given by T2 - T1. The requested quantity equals 0.01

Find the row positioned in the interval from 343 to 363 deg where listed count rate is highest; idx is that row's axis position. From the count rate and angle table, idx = 349.0 deg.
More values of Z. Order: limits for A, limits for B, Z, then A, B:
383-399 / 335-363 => -0.7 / 8.1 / 8.53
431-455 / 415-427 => -1.8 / 7.8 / 7.85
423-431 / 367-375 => -1.1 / 8.1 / 8.26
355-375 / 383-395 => -2.0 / 8.2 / 8.27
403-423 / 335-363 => -0.5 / 7.9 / 8.53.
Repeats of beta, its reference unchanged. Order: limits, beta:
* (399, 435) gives 409.0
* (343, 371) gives 357.0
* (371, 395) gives 381.0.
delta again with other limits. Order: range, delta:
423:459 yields 429.0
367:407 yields 389.0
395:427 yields 413.0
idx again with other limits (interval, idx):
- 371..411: 389.0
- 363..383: 373.0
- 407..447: 429.0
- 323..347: 341.0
